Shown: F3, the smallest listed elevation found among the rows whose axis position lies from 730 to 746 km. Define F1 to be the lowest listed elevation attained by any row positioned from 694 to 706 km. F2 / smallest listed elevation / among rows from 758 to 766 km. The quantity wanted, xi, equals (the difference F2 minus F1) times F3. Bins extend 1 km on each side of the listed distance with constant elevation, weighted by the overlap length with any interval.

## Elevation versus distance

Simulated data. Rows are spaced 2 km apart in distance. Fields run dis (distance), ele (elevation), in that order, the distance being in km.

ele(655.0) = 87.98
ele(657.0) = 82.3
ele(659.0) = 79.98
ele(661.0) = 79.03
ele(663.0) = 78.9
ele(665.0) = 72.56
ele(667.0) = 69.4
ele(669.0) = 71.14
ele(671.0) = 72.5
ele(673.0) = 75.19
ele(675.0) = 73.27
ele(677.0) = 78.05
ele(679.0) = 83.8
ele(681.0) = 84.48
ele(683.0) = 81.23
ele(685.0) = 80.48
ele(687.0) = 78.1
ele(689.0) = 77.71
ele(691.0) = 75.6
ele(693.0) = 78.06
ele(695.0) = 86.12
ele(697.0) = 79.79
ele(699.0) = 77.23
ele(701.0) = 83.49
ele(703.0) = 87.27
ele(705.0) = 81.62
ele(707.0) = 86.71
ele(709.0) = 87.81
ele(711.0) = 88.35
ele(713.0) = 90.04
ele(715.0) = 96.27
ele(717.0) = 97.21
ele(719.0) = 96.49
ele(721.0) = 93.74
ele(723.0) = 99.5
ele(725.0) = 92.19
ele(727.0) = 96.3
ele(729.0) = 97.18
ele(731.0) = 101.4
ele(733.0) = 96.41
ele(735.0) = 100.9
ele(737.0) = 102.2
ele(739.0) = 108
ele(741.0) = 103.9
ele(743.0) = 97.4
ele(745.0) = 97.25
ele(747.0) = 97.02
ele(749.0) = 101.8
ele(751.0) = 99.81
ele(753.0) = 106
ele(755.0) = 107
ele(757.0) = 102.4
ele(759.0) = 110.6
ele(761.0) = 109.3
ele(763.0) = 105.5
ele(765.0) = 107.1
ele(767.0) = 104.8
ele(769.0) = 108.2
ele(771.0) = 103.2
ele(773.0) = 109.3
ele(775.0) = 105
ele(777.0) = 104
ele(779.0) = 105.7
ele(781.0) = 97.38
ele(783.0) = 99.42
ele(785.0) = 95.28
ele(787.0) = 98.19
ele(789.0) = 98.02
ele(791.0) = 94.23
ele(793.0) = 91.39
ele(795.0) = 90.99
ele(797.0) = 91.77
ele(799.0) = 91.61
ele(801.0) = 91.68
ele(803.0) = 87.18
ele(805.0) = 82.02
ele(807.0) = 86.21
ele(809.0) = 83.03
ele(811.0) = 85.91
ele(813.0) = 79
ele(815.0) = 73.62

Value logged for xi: 2726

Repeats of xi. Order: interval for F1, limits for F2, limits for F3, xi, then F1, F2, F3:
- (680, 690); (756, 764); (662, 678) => 1713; 77.71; 102.4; 69.4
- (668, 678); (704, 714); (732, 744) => 1010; 71.14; 81.62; 96.41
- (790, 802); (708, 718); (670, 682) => -231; 90.99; 87.81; 72.5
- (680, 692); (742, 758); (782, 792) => 2018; 75.6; 97.02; 94.23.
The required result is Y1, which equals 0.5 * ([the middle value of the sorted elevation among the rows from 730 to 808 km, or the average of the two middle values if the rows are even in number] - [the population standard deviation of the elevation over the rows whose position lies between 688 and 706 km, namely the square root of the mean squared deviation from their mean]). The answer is 49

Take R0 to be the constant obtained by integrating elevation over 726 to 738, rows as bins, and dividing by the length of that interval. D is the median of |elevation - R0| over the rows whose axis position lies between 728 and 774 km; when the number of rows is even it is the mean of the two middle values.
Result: 4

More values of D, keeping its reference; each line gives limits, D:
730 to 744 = 3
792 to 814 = 12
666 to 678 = 26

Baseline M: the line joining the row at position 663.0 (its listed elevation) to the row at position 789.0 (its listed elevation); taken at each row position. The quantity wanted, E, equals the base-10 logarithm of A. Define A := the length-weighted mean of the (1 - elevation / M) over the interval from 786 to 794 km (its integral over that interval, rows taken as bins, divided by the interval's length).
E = -1.56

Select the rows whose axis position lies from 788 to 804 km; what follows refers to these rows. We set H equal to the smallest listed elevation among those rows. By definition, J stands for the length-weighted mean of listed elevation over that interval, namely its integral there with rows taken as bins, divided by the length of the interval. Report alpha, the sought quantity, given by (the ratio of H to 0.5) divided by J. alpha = 1.89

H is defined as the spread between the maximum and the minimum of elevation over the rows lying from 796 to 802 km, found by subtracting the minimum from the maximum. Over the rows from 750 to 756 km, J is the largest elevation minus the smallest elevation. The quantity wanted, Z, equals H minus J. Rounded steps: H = 0.2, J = 7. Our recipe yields -7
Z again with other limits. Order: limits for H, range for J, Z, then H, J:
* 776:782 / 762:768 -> 6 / 8.3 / 2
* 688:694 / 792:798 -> 2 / 2.5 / 1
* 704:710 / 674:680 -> -4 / 6.2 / 11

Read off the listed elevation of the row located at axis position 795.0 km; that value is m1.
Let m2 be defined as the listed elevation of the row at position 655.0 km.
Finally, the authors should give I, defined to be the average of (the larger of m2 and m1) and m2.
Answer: 89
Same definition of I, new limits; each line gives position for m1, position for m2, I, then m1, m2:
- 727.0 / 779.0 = 106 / 96.3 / 105.7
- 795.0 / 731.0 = 101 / 90.99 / 101.4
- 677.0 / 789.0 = 98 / 78.05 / 98.02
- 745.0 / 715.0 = 97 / 97.25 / 96.27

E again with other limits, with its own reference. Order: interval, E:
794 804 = -1.05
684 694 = -1.23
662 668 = -1.15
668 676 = -1.04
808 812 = -0.78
